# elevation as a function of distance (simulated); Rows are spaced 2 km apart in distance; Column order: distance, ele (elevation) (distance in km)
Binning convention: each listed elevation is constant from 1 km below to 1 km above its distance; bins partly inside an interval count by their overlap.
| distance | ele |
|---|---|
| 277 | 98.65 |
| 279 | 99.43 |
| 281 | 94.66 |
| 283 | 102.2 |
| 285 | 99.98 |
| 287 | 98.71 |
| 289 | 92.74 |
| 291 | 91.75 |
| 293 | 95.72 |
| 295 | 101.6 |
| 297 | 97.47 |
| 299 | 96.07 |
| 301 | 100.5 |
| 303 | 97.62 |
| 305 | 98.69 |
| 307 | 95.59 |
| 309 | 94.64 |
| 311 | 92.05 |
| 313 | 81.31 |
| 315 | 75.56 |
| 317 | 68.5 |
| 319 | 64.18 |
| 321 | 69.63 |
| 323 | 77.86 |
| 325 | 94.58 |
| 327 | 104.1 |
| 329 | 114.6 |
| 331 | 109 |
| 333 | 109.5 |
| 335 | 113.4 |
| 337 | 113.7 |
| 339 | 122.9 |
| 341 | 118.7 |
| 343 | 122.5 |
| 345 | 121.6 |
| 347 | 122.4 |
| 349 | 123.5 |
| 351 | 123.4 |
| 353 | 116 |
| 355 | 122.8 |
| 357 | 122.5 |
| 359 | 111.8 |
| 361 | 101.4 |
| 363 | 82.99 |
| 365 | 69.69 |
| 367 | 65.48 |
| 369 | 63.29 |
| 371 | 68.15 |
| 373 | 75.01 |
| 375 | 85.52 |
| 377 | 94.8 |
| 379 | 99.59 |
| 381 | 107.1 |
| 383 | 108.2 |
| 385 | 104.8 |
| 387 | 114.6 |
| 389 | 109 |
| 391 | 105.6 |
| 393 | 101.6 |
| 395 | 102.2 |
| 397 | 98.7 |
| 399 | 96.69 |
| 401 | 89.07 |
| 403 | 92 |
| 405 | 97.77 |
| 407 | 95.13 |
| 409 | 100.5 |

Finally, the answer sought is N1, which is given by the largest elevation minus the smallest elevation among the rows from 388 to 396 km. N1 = 7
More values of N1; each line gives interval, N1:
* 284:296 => 10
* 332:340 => 13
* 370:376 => 17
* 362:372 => 20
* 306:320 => 31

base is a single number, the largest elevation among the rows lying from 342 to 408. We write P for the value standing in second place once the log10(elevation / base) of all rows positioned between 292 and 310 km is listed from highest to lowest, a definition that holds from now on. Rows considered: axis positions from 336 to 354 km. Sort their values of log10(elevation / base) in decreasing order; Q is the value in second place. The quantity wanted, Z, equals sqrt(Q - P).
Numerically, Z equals 0.30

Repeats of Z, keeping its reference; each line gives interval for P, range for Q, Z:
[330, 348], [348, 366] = 0.06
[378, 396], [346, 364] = 0.23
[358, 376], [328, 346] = 0.29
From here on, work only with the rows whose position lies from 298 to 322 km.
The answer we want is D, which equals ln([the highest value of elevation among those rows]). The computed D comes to 4.61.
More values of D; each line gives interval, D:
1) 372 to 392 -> 4.74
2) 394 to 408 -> 4.63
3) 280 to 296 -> 4.63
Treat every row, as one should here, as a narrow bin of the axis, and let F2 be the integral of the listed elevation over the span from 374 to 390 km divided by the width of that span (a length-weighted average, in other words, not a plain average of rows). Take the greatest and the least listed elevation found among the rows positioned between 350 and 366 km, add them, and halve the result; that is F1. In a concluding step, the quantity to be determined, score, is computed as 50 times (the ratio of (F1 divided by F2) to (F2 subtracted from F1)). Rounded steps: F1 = 97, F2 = 103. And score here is -7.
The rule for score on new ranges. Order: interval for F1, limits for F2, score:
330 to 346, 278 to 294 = 3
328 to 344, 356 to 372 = 2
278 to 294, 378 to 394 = -5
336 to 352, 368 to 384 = 2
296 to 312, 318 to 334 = 15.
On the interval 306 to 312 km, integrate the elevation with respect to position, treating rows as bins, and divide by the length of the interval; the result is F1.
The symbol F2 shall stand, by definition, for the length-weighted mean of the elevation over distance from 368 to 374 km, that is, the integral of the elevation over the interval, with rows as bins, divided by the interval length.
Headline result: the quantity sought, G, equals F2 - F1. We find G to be -25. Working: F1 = 94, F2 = 69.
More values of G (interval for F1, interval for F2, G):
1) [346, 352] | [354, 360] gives -4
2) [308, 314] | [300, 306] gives 10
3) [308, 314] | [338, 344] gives 32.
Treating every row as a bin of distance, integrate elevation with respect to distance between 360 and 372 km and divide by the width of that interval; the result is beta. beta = 75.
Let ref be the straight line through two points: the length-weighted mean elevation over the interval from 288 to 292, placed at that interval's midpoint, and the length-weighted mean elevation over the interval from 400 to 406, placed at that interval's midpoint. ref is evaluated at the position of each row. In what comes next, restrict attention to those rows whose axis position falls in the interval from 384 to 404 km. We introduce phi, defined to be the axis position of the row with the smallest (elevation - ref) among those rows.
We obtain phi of 401 km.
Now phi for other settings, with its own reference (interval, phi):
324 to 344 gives 325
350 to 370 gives 369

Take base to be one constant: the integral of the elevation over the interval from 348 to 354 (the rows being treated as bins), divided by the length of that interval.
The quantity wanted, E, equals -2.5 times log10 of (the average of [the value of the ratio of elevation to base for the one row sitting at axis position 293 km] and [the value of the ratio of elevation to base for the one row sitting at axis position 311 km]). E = 0.28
